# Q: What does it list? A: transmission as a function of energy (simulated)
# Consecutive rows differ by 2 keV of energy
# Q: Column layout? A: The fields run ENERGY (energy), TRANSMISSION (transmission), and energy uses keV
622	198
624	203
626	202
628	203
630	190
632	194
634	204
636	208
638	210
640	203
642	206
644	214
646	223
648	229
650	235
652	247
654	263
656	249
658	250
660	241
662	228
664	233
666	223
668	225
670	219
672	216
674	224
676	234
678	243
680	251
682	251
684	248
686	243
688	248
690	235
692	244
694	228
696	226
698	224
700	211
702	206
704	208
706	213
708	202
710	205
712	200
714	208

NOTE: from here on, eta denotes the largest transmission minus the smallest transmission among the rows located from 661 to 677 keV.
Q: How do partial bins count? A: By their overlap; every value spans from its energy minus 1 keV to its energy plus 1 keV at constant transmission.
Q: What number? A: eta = 18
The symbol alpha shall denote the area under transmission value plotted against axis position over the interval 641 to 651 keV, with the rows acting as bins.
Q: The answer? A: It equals 2214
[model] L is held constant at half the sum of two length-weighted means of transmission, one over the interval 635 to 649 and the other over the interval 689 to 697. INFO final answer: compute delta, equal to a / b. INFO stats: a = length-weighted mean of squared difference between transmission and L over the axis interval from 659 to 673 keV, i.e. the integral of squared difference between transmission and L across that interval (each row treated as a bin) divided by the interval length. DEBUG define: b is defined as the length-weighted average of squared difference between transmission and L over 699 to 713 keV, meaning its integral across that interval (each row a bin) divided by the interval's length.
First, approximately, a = 72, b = 302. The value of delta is 0.24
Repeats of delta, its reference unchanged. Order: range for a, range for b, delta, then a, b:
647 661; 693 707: 4.90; 572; 117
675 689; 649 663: 0.92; 522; 570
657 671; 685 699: 0.73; 167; 228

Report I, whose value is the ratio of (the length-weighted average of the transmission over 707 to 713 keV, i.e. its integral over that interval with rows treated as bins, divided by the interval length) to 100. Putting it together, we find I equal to 2.02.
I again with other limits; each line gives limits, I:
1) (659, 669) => 2.30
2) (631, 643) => 2.04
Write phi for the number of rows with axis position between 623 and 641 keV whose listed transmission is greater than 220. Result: 0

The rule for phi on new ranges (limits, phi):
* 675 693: 9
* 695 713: 2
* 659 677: 7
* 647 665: 9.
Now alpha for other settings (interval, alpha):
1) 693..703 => 2190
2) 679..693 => 3440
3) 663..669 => 1362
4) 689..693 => 958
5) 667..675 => 1768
